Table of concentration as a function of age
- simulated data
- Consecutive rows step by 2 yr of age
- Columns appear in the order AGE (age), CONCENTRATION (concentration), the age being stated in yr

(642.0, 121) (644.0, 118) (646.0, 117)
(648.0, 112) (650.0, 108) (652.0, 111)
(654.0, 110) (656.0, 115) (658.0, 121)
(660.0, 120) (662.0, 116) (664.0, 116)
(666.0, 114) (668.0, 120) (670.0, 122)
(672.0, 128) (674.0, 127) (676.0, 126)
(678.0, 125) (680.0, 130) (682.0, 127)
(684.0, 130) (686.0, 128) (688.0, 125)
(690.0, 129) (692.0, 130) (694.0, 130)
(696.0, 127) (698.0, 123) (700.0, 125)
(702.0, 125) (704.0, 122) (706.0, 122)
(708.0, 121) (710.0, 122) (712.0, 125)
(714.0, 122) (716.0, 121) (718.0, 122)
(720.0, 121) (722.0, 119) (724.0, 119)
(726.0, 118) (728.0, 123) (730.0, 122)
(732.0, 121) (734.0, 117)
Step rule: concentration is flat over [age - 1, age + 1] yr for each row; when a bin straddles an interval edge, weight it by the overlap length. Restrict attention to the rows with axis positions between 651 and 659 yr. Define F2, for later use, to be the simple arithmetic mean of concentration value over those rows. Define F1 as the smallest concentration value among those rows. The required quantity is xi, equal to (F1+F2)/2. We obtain 112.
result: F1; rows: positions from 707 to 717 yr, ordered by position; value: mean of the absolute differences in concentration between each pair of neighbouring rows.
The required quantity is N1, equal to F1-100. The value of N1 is -98.0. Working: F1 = 2.00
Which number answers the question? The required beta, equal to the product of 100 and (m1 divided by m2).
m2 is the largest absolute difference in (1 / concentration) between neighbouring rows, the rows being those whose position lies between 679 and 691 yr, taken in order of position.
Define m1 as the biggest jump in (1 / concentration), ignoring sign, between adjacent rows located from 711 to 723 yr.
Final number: 79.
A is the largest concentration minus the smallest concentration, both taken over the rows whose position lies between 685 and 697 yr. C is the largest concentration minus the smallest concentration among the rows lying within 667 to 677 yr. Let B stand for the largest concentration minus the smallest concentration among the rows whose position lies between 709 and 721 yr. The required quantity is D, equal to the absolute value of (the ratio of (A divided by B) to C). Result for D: 0.16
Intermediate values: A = 5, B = 4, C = 8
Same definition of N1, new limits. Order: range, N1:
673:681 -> -97.7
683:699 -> -97.6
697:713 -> -98.6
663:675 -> -96.6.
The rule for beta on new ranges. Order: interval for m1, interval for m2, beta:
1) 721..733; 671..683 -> 112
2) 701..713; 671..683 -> 64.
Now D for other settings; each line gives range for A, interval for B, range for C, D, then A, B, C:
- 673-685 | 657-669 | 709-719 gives 0.18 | 5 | 7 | 4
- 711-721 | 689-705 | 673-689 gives 0.10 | 4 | 8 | 5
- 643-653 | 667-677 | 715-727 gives 0.31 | 10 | 8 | 4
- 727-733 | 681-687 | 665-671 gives 0.08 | 2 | 3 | 8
